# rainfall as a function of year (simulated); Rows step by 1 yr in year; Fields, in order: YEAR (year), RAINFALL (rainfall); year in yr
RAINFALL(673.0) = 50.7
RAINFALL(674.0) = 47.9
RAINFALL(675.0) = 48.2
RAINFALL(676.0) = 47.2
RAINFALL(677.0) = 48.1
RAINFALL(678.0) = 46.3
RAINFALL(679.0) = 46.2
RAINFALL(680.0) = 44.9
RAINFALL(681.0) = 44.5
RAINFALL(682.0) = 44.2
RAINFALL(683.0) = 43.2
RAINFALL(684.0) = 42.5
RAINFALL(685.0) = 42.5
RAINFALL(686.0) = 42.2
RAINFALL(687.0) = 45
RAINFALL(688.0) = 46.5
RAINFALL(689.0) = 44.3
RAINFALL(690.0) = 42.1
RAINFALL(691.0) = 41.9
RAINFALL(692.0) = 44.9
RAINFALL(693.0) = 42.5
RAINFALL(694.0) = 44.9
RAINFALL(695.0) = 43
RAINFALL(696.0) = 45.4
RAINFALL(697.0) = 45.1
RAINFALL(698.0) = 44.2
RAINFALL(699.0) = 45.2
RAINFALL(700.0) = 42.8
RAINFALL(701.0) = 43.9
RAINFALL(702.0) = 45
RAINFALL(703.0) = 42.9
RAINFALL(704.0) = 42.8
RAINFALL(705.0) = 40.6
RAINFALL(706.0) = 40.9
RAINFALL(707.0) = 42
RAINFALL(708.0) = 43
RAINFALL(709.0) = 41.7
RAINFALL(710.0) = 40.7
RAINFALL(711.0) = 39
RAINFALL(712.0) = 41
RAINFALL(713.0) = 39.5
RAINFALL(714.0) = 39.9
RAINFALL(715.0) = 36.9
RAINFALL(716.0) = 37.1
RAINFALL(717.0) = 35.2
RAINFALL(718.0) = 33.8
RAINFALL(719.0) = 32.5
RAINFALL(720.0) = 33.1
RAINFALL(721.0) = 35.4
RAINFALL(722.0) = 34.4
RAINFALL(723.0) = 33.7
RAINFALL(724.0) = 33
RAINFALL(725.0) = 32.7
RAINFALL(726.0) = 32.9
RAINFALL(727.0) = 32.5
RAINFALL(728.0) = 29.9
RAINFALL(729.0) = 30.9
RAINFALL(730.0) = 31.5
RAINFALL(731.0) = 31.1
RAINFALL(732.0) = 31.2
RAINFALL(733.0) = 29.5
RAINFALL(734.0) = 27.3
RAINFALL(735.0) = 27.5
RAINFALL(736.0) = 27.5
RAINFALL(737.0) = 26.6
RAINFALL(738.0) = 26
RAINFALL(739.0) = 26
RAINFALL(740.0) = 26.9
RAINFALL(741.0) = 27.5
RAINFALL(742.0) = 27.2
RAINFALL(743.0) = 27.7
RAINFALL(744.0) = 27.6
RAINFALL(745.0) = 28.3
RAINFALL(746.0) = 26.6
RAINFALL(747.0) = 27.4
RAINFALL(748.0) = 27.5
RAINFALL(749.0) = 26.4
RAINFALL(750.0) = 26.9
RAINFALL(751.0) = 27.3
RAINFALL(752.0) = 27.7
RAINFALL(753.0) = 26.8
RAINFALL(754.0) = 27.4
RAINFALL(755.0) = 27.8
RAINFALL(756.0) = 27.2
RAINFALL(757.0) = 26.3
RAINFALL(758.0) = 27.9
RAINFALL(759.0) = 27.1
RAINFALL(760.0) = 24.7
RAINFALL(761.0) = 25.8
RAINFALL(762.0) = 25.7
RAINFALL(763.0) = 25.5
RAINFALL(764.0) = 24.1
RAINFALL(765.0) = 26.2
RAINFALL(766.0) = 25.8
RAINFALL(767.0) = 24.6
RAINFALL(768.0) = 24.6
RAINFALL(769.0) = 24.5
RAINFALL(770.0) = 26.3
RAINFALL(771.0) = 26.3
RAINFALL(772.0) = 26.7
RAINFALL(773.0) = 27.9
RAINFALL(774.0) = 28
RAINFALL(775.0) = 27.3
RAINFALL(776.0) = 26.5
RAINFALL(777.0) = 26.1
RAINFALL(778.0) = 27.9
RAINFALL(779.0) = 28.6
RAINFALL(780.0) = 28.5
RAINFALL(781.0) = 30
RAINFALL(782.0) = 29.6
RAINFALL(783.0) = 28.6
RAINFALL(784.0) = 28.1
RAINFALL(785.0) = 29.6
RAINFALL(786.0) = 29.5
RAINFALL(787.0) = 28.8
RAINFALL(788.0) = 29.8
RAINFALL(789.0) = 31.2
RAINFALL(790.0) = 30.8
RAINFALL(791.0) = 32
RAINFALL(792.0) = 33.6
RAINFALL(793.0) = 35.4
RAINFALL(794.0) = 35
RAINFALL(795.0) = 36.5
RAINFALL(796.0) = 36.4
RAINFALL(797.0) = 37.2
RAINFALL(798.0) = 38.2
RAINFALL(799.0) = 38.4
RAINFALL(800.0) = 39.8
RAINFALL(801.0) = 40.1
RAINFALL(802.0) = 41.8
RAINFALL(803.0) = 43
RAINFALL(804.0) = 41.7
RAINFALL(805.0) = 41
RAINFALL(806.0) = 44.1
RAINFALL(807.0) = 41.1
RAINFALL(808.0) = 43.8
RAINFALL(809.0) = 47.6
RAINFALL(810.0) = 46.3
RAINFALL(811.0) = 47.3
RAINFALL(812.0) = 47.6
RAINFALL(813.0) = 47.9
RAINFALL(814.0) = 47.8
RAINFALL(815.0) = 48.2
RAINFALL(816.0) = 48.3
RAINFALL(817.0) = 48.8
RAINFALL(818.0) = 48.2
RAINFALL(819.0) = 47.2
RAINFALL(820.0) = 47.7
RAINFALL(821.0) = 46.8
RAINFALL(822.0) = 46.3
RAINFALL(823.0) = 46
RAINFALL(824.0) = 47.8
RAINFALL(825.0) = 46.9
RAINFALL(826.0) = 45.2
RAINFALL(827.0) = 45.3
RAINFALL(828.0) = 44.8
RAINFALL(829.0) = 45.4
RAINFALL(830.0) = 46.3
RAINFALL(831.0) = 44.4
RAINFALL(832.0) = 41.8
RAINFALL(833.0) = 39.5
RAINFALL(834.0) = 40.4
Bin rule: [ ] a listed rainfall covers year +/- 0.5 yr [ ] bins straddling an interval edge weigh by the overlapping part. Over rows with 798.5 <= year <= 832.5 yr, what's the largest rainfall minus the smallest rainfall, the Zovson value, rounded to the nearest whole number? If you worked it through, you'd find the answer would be 10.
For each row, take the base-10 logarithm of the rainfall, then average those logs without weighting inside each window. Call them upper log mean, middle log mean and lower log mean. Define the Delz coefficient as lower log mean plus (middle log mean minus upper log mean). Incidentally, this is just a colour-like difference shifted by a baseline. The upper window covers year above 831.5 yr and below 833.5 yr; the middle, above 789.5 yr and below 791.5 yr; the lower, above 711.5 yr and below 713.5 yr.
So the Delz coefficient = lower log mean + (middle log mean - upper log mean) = 1.49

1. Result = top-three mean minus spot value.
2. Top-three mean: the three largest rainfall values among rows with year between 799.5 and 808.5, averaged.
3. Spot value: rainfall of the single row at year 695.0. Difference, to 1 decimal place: 0.6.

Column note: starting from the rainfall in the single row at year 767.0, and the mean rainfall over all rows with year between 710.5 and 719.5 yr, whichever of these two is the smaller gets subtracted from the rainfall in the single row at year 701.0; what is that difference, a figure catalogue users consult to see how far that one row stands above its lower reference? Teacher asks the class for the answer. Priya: 19.3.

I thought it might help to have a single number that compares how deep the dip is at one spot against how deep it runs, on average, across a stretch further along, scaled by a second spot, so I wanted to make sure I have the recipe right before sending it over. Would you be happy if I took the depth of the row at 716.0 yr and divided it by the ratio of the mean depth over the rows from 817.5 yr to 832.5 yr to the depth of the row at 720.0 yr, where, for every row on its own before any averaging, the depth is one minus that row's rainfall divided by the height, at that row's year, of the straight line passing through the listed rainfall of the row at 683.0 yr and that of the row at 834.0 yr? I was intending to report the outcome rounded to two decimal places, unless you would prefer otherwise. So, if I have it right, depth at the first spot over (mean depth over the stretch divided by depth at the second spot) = -0.21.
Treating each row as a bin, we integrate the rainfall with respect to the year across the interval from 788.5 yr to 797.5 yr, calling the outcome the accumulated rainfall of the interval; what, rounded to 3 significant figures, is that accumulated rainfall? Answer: 308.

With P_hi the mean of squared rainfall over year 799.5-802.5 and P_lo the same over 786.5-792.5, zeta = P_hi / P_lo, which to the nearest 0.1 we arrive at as 1.7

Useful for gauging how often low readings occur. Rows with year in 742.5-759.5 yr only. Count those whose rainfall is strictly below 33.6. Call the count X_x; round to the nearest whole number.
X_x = 17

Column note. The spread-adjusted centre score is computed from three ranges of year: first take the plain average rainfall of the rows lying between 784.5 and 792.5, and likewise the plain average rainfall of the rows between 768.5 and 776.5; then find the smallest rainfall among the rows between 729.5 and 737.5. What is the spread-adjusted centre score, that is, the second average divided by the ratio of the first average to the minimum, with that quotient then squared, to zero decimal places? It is 536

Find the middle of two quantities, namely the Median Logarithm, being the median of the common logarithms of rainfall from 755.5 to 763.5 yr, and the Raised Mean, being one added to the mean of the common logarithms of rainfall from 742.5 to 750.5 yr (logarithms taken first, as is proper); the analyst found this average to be 1.93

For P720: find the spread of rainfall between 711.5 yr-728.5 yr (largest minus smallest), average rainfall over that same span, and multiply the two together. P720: 388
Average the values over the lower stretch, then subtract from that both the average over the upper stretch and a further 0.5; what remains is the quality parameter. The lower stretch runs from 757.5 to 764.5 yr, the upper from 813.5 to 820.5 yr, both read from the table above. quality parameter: -23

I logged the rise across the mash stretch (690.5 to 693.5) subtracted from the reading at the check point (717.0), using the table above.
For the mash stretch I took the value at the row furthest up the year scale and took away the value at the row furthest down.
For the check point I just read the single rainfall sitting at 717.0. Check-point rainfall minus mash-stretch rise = 35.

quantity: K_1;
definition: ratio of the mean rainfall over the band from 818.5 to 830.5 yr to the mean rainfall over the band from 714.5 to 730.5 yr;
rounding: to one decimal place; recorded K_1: 1.4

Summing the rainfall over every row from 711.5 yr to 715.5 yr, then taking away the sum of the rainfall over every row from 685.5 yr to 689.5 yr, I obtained -21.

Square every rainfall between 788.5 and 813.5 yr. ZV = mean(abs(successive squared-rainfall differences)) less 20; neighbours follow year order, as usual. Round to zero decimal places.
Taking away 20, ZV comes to 86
